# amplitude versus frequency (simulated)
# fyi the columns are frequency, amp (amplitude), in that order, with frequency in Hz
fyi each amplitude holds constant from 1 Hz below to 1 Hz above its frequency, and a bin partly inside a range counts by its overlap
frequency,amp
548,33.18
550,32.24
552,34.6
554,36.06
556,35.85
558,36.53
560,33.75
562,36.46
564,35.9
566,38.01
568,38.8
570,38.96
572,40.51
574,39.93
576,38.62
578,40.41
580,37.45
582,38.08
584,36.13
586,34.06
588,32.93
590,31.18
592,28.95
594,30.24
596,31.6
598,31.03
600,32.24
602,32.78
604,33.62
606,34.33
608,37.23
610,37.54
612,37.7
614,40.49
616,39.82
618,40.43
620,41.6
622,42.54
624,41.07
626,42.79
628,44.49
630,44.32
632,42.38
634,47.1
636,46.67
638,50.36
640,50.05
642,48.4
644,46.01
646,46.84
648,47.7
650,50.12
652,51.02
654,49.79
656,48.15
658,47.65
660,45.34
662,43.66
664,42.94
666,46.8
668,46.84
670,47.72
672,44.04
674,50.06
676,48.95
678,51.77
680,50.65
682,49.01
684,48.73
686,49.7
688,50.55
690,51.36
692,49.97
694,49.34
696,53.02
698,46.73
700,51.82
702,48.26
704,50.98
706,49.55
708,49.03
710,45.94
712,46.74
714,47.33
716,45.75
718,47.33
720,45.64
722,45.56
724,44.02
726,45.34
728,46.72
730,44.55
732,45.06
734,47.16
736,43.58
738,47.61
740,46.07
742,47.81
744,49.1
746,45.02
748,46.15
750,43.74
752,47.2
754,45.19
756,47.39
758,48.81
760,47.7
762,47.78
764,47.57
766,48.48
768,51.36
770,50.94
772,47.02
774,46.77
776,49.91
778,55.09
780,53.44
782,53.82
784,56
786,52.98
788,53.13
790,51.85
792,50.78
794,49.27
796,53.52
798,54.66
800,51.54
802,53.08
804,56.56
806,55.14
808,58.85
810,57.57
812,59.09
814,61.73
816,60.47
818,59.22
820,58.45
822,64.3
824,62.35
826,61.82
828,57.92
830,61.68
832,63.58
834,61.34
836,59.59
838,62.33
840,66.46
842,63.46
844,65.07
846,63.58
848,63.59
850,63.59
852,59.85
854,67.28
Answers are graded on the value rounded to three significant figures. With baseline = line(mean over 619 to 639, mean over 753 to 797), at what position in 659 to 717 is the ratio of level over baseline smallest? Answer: 664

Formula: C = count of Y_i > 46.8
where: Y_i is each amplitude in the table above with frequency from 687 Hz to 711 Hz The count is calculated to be 10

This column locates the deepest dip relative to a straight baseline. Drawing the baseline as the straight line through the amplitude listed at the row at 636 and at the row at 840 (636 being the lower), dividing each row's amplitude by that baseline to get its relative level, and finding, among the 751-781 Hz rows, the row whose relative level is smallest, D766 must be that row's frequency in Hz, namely 754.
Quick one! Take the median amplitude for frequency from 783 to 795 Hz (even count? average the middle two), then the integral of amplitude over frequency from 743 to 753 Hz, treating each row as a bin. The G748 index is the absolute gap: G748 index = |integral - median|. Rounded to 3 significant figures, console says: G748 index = 410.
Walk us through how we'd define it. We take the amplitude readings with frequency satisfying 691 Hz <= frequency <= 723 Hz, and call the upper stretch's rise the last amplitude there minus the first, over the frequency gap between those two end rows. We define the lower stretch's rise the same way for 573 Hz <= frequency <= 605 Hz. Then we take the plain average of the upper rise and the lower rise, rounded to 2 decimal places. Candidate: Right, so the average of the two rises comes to -0.18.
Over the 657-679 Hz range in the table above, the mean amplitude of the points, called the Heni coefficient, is 47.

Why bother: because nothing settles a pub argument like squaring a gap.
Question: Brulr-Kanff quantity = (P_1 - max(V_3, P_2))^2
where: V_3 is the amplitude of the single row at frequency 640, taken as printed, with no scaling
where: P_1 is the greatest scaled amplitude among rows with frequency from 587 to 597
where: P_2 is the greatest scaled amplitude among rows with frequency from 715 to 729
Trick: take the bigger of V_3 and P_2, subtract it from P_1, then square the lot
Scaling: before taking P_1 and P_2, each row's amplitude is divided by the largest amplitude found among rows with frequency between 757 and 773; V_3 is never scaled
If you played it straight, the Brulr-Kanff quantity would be 2441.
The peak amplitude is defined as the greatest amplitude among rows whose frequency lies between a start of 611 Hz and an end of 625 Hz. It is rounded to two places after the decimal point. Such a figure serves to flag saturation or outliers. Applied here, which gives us 42.54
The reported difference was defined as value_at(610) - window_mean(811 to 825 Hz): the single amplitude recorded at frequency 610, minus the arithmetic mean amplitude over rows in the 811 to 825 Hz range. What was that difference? -23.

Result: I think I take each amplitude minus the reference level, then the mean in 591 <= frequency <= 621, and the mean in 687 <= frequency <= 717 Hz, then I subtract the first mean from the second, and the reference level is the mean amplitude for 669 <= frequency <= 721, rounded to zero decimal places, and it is 14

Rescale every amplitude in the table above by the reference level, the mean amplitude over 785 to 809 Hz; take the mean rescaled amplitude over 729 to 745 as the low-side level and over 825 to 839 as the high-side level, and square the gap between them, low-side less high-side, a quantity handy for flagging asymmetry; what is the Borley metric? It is 0.077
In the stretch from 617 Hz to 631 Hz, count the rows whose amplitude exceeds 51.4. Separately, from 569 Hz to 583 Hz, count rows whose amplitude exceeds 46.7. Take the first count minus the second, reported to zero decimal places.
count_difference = 0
